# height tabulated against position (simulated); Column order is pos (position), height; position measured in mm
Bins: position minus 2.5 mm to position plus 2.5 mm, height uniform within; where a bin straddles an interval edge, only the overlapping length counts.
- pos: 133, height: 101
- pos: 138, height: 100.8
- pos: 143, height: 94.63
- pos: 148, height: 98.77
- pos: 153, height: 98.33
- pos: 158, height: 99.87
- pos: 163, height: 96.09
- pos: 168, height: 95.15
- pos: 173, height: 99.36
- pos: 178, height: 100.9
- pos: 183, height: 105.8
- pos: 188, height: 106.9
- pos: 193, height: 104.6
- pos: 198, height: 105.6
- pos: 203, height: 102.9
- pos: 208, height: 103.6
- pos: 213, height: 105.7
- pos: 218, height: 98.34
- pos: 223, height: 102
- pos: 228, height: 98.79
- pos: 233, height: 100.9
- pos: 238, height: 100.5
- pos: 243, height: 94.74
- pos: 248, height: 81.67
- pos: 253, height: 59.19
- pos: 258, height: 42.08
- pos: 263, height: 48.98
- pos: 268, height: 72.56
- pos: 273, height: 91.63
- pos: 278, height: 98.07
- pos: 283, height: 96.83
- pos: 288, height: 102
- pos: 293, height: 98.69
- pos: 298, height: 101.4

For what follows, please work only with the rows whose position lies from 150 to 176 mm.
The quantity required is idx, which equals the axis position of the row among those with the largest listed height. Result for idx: 158 mm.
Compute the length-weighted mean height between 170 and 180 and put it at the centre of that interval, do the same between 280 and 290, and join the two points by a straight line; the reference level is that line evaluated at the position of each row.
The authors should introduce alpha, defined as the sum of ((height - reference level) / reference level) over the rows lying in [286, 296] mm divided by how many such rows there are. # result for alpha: 0.012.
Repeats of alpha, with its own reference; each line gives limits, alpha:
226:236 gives 0.003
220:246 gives -0.001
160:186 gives -0.004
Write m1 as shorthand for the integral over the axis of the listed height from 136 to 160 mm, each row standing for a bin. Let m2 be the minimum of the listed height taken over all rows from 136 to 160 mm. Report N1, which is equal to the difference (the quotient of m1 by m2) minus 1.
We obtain 24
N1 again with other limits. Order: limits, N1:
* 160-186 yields 26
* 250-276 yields 38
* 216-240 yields 23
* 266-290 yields 30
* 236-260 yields 42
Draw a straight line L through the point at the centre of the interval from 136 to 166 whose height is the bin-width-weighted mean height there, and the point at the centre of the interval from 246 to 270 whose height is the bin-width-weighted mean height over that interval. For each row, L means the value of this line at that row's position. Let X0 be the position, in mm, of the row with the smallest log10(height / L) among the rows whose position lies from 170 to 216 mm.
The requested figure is 173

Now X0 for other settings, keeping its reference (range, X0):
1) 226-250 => 248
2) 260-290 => 263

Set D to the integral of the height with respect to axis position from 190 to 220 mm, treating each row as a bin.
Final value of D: 3108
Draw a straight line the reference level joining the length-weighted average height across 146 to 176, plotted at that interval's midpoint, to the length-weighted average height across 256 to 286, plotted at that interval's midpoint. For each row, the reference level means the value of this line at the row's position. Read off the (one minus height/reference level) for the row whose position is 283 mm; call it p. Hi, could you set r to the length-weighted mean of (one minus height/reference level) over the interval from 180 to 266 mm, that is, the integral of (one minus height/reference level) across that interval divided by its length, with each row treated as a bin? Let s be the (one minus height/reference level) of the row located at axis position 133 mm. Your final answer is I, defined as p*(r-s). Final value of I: 0.03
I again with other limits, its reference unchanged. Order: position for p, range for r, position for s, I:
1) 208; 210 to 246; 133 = 0.03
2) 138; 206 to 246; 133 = 0.00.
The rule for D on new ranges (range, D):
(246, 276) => 1989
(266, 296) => 2813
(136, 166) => 2940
